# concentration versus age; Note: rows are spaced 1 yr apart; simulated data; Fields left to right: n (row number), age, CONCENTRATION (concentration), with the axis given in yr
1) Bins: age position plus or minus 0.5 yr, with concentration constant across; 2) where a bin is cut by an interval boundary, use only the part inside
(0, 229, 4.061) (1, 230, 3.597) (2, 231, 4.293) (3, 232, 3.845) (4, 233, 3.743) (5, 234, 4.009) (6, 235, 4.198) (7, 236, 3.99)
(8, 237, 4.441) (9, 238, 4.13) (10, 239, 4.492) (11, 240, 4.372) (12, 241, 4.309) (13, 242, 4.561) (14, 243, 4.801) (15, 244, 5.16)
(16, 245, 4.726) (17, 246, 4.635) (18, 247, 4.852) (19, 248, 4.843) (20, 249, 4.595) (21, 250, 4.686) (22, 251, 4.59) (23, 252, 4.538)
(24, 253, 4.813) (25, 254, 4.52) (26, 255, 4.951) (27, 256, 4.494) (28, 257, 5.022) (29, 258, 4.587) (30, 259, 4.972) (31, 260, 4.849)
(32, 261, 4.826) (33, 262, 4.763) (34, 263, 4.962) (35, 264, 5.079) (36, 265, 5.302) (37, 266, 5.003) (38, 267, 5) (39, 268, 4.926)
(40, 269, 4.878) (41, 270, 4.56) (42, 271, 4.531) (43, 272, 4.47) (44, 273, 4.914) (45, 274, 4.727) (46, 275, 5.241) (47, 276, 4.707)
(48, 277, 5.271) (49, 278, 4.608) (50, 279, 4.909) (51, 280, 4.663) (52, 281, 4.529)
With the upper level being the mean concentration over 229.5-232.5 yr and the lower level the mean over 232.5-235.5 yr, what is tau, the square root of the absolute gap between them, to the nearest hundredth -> 0.27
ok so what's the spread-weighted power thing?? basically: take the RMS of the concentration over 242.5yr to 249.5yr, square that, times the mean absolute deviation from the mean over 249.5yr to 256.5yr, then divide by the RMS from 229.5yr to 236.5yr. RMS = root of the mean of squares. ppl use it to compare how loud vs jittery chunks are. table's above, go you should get 0.80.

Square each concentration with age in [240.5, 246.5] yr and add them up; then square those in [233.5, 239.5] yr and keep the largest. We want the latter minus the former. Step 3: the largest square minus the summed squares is -113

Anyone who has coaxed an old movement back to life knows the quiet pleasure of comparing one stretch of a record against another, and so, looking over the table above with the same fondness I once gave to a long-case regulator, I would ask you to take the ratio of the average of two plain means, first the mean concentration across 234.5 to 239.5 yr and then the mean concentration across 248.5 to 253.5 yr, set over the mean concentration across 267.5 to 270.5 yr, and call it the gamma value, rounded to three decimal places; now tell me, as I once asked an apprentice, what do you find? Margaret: 0.929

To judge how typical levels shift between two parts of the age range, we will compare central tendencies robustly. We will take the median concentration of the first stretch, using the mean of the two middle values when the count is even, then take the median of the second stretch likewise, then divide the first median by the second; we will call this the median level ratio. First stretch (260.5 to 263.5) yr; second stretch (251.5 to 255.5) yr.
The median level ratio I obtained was 1.03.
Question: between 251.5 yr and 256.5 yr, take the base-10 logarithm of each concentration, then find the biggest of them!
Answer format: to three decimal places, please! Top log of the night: 0.695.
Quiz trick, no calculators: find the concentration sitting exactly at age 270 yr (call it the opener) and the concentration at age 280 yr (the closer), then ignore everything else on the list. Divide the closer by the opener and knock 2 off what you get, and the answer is -0.977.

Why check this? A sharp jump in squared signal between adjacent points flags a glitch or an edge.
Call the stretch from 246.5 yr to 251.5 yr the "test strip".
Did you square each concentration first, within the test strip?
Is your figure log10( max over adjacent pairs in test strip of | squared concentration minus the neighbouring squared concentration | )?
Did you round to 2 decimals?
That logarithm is 0.37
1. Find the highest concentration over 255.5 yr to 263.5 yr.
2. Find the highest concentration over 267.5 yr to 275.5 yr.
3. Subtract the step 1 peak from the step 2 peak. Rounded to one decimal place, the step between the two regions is 0.2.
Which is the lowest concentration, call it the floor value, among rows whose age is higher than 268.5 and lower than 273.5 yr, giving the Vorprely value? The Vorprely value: 4.47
